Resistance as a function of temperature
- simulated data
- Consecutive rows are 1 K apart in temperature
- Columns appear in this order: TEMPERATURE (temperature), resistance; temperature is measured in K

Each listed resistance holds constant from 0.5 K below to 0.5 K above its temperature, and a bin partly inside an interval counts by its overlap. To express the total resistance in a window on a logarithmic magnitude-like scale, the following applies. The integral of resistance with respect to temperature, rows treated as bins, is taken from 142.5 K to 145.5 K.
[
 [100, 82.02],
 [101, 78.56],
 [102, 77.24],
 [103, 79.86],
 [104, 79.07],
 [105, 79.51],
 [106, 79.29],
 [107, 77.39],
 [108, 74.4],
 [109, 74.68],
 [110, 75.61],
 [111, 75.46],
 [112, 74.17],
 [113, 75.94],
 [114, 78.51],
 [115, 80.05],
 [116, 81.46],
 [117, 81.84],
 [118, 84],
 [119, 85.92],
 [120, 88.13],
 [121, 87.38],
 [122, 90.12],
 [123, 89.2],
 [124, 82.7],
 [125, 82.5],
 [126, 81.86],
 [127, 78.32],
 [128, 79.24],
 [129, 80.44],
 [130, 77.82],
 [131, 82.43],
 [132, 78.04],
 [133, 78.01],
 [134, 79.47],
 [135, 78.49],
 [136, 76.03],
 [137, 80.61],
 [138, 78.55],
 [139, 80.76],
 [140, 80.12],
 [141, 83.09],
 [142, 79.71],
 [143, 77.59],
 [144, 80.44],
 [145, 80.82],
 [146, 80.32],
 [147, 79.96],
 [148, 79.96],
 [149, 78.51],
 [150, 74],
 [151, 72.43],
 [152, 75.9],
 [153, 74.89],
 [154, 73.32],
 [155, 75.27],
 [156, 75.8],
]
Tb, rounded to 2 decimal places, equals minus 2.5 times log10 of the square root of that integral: -2.97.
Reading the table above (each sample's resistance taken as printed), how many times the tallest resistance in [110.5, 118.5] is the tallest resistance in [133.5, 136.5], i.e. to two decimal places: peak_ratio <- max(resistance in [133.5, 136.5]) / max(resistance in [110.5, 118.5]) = 0.95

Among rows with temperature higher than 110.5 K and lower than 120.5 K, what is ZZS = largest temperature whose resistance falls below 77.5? 113 K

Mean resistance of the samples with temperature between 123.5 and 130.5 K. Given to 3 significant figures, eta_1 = 80.4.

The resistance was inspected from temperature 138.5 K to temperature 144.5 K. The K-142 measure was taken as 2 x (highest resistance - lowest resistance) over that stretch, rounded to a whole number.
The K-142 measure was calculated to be 11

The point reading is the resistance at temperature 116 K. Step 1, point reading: 81.46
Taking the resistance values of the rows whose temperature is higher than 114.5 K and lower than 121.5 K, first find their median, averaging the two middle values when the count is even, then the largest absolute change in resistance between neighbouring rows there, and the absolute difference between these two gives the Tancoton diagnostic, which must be 82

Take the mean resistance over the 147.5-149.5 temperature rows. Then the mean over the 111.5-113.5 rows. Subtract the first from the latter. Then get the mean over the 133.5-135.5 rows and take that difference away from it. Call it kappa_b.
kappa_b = 83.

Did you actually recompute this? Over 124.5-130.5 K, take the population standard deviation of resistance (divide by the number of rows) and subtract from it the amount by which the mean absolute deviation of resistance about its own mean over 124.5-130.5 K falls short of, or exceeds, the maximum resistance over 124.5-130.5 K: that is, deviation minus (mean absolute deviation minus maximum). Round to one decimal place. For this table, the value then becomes 82.7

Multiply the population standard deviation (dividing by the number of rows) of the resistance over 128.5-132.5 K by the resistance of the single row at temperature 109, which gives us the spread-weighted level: 141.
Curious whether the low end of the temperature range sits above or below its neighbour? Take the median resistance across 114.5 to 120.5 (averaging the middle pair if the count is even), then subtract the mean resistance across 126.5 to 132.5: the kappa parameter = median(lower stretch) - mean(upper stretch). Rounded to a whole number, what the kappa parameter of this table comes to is 4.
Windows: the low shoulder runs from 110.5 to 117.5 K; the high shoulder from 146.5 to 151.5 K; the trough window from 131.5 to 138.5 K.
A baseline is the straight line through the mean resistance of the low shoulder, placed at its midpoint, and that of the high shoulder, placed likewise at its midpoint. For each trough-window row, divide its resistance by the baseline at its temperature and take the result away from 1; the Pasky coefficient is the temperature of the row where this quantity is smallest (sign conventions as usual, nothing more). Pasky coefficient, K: 137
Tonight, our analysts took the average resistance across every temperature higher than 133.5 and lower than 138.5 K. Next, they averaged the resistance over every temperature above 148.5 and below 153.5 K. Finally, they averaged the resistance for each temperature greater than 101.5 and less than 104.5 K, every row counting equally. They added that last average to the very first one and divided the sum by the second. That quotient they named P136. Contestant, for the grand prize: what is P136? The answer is 2.09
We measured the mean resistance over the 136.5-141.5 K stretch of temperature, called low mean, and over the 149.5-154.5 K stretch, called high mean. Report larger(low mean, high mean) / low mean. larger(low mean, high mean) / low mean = 1.000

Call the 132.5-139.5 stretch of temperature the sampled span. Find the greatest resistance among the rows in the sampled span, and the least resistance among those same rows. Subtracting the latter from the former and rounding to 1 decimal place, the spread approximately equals 4.7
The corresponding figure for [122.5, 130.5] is 11.4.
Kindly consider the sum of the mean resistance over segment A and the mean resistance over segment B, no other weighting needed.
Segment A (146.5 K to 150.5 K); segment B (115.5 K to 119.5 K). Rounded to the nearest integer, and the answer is 161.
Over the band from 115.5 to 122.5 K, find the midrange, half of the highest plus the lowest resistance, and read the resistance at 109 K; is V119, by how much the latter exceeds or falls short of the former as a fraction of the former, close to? -0.13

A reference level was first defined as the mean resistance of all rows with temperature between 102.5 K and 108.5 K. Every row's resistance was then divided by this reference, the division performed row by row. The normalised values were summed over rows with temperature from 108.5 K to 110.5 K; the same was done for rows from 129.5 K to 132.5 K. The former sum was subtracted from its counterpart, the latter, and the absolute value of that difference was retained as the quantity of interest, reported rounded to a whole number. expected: 1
